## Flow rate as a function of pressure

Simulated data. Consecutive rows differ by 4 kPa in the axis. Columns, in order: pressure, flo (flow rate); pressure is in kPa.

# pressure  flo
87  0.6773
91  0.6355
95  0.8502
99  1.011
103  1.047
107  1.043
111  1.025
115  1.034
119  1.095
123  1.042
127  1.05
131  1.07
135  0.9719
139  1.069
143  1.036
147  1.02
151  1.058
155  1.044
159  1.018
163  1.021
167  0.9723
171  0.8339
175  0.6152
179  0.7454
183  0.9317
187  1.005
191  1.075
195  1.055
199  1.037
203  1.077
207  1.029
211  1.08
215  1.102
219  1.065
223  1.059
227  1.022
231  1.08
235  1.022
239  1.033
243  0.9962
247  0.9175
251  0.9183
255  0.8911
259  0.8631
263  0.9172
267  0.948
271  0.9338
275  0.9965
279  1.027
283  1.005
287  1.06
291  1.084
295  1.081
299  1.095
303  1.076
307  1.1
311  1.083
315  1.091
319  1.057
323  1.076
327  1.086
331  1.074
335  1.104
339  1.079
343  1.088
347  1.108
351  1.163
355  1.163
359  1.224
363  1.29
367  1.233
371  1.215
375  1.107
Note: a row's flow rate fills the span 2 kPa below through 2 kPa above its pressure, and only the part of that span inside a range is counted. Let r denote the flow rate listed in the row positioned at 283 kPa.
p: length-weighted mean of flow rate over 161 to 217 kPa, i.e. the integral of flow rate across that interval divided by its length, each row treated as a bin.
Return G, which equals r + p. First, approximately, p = 0.97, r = 1.005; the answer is 1.97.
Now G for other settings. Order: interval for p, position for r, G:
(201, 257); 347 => 2.13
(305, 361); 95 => 1.96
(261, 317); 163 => 2.06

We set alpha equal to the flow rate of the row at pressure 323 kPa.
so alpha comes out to 1.076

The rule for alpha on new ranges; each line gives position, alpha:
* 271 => 0.9338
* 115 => 1.034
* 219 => 1.065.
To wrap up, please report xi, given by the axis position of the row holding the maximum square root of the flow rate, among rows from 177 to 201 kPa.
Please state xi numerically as 191 kPa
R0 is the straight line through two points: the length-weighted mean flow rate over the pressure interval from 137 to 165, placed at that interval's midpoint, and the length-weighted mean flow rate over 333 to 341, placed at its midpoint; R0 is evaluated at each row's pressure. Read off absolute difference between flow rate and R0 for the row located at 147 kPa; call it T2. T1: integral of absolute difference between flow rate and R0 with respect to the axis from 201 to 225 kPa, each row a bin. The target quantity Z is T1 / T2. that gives 30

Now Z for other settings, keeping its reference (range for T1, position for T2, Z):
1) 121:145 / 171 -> 3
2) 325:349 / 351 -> 4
